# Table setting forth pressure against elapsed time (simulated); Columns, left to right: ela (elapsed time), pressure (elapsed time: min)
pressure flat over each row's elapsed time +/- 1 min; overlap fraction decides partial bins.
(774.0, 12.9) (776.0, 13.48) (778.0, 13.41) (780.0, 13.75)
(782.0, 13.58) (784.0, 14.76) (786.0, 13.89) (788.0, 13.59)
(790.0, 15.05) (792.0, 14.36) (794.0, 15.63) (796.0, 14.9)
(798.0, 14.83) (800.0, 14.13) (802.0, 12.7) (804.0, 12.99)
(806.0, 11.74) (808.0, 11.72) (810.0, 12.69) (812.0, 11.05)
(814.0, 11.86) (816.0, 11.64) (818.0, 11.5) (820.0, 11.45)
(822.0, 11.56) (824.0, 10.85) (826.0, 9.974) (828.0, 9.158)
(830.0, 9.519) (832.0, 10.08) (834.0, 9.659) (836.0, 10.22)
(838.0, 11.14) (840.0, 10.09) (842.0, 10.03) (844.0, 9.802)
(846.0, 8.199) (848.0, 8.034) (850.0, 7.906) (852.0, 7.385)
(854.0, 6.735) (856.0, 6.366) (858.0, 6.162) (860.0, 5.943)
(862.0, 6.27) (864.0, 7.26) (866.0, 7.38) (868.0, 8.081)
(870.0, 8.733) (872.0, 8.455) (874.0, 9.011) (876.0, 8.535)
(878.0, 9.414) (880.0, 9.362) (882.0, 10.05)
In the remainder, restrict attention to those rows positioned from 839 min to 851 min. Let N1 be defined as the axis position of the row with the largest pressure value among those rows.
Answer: 840.0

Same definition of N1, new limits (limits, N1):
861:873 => 870.0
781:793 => 790.0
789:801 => 794.0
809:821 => 810.0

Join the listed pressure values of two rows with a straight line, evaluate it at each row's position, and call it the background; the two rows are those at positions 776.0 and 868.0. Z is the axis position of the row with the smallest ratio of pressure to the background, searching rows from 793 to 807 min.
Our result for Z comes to 806.0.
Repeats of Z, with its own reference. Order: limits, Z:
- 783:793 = 788.0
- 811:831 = 828.0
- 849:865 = 860.0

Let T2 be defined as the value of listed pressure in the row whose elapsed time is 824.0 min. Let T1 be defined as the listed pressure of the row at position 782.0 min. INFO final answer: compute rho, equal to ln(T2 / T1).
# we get -0.2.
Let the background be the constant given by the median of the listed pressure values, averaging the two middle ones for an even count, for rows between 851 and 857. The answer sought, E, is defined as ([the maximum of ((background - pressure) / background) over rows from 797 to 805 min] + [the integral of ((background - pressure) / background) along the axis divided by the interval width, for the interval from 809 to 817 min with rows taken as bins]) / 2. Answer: -0.82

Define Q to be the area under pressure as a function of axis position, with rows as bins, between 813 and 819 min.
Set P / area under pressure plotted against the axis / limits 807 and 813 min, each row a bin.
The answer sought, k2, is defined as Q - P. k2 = -1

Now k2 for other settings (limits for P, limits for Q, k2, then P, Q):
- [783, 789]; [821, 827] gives -20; 84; 65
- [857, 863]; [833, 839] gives 25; 37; 62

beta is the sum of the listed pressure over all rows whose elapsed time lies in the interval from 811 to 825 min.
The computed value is 80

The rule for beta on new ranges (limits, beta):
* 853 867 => 46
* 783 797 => 102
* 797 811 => 91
